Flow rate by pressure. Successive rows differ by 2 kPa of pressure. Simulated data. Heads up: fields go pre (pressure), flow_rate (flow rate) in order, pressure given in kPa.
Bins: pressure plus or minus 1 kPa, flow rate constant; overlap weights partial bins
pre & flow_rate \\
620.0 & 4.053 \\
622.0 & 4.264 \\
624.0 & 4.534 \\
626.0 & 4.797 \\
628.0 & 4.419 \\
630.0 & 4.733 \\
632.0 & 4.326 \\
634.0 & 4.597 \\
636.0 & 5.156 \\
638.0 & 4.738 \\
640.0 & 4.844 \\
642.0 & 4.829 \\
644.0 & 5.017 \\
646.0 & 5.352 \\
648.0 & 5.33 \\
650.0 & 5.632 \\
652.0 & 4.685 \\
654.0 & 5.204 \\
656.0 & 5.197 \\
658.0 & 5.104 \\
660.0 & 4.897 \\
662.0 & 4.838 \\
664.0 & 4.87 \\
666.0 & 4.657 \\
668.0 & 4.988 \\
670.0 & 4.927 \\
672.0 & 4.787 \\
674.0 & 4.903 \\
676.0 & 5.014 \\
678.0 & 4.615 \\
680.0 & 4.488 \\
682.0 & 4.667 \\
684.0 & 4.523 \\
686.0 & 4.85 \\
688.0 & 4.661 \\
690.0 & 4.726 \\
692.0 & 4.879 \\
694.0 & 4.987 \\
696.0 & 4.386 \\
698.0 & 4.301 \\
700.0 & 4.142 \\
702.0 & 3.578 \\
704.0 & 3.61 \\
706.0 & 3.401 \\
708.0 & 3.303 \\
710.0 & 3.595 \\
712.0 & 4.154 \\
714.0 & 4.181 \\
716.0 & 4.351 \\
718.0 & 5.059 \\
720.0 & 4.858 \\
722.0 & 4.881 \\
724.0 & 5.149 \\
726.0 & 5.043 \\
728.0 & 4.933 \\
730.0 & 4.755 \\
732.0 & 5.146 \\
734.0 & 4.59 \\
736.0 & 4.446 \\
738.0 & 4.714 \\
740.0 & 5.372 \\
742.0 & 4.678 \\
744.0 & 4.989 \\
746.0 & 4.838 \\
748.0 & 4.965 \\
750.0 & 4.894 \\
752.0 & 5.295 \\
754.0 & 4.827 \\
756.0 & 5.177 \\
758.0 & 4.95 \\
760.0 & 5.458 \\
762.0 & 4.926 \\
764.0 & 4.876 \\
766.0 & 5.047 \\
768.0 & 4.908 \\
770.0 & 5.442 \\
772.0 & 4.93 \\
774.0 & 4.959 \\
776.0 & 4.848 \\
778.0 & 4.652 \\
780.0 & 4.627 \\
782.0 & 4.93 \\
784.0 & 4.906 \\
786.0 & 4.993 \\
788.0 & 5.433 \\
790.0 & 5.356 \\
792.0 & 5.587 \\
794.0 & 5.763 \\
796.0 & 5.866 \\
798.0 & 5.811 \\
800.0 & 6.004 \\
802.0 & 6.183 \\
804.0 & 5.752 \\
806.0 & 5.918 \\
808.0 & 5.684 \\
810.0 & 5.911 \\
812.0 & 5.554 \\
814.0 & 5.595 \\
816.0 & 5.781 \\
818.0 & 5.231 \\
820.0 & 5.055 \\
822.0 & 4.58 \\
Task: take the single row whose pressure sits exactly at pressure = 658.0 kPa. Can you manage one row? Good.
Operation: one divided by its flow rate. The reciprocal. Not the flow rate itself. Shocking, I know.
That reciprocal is 0.196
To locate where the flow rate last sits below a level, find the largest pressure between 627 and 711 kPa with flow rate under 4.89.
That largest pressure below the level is 710.0 kPa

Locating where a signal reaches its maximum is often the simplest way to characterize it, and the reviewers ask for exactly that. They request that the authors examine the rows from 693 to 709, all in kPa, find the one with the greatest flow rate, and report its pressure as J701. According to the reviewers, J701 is 694.0 kPa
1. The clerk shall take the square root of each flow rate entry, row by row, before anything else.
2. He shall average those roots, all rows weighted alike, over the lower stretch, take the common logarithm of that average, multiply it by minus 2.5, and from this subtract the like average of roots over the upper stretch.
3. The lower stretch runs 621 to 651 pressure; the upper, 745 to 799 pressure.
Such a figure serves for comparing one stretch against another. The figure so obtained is -3.12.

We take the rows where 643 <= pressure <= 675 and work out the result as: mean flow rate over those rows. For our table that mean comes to 5.02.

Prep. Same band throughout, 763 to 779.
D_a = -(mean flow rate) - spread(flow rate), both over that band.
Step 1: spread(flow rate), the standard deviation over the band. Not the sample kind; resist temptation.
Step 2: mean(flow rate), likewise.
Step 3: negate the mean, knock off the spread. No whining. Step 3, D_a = -5.2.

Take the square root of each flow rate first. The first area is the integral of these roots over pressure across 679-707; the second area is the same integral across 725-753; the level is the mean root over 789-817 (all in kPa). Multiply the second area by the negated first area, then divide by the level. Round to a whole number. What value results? -1509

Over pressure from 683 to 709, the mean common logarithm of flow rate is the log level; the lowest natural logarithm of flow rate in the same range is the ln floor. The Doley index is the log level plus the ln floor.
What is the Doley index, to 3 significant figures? 1.82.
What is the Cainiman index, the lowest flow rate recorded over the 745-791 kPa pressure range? 4.627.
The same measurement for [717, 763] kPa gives 4.446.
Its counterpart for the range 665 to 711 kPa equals 3.303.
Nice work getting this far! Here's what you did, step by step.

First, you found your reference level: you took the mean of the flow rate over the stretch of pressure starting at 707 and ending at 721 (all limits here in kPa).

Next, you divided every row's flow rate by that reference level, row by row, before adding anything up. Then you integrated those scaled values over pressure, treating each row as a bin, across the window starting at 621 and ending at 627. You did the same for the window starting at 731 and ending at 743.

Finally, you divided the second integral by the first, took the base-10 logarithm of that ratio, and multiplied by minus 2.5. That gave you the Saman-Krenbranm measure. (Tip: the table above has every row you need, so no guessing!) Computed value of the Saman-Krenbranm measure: -0.8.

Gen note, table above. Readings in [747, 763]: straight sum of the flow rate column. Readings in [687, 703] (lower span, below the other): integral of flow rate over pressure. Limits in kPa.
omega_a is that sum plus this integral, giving 112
